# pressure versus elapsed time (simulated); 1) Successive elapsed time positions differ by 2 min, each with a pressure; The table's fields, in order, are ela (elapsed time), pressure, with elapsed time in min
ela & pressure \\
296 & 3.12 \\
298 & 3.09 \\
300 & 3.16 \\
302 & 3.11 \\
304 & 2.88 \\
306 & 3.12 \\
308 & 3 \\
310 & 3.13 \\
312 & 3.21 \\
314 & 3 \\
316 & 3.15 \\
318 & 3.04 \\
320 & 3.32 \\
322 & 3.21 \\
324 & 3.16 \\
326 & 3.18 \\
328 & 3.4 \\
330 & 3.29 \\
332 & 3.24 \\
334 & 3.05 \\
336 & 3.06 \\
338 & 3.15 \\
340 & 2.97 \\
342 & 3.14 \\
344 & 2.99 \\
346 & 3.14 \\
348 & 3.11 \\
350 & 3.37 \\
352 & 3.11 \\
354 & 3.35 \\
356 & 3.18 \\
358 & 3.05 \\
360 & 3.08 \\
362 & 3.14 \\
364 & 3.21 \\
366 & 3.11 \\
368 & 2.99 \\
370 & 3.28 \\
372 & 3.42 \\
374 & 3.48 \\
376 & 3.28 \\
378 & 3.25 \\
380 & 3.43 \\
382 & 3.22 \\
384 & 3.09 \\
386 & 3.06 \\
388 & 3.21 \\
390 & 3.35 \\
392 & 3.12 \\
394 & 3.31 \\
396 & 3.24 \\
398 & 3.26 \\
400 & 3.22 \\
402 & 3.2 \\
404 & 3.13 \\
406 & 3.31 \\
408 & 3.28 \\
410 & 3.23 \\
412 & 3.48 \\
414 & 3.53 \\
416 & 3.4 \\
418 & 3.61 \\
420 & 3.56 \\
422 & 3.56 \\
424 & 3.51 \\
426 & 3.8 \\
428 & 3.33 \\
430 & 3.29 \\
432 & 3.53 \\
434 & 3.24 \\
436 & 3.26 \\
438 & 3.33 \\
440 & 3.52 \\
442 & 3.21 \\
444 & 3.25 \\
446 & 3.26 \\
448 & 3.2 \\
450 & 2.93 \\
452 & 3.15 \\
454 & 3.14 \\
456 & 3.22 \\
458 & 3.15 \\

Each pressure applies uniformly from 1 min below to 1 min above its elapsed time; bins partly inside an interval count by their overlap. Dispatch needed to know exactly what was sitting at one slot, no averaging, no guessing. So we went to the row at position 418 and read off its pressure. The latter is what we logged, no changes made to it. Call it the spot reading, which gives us 3.61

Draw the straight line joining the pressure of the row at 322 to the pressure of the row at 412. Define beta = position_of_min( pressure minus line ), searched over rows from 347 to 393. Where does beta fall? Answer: 368 min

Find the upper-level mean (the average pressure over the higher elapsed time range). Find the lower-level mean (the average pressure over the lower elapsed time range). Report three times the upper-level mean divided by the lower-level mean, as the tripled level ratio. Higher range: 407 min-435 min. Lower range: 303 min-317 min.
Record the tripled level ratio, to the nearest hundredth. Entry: 3.37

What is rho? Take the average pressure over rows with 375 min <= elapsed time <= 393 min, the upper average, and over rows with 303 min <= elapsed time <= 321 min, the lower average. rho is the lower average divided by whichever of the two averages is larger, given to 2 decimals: 0.96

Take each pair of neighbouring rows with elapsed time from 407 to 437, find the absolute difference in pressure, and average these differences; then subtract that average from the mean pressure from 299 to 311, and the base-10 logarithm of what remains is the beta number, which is 0.464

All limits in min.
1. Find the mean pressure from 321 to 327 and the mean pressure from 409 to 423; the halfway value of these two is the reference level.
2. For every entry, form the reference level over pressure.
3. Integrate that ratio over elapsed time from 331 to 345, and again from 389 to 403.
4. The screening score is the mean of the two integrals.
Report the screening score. 14.8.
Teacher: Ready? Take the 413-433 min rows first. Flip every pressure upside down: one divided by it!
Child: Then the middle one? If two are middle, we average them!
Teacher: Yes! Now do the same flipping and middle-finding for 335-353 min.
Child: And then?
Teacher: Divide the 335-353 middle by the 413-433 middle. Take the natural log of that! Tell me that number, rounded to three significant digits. 0.127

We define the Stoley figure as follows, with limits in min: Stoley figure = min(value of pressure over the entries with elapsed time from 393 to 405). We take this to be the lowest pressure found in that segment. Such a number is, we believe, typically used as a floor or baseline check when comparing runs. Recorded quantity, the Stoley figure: 3.13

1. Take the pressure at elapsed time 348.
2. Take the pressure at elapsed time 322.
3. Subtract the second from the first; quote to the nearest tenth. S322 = -0.1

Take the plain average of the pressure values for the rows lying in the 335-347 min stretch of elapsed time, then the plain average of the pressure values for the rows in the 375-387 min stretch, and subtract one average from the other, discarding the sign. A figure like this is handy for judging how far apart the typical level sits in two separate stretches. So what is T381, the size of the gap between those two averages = 0.15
